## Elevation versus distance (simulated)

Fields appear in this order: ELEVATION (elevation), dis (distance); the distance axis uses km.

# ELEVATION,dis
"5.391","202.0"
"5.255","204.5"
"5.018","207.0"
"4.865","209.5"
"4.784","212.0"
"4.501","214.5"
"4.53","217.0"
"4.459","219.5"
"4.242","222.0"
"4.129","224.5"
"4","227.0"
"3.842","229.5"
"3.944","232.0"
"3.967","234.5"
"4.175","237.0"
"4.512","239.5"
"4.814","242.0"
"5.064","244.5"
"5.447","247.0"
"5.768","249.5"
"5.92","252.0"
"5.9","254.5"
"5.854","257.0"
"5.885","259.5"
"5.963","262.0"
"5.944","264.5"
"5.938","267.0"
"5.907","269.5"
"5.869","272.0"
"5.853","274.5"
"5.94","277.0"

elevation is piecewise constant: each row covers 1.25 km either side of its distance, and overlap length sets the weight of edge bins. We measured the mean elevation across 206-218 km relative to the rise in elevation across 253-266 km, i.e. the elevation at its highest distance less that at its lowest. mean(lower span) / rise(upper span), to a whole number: 108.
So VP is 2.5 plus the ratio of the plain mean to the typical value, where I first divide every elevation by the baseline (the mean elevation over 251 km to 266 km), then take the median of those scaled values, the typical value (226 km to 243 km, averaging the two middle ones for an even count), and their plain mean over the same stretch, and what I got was 3.54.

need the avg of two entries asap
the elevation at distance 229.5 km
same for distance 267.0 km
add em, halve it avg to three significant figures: 4.89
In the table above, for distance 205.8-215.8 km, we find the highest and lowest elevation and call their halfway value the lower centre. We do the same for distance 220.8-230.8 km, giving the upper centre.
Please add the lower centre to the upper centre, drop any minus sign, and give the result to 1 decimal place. 8.8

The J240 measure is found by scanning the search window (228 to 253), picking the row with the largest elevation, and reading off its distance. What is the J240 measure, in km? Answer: 252.0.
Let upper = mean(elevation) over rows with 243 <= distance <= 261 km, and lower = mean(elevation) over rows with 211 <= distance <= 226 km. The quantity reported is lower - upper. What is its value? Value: -1.3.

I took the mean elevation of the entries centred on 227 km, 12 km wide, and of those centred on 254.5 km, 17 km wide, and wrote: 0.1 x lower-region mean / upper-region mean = 0.069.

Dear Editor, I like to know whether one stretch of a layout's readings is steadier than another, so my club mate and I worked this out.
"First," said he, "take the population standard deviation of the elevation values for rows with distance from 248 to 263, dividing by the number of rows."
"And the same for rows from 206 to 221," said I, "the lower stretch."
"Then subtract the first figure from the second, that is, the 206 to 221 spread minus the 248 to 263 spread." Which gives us 0.15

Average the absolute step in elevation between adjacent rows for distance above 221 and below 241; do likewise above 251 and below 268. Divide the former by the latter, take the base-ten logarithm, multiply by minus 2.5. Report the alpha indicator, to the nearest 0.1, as -1.7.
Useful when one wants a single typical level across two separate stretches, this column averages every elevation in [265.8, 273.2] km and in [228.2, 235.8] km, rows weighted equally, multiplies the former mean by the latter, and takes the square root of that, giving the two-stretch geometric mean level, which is 4.81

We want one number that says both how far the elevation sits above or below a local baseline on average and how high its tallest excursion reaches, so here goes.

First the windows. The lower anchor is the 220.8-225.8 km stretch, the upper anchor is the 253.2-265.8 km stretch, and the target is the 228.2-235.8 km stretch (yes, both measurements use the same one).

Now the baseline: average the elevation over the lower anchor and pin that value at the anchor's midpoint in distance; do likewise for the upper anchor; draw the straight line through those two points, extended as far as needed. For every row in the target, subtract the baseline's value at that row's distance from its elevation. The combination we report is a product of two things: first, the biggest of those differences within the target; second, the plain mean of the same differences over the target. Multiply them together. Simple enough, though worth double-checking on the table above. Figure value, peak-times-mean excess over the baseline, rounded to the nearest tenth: 0.4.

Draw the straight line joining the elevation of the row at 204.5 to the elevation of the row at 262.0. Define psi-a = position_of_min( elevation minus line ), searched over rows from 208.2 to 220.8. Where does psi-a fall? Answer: 219.5 km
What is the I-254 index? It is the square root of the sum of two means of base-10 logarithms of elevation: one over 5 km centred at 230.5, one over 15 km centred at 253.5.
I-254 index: 1.16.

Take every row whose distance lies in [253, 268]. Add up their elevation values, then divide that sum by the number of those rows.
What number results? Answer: 5.9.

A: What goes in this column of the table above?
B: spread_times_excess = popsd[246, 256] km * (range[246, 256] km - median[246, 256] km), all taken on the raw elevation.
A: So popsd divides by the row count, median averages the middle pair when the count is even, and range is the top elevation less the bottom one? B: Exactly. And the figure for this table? -1.0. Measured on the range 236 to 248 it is -1.6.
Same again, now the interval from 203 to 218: -1.1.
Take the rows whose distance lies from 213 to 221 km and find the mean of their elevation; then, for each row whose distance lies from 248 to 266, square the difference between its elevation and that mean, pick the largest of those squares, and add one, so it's 3.15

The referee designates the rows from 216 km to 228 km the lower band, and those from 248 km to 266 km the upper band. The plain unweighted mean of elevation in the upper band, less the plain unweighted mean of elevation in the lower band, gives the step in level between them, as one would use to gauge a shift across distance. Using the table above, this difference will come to 1.6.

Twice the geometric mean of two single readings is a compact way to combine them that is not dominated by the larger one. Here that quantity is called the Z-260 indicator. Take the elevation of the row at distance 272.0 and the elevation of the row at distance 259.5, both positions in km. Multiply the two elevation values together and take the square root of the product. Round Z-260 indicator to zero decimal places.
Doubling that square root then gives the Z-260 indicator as 12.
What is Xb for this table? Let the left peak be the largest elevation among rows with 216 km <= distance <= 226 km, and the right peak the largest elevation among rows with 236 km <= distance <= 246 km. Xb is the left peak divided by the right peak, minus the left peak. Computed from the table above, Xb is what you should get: -3.64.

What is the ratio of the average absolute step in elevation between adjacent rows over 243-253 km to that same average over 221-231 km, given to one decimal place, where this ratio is 2.1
